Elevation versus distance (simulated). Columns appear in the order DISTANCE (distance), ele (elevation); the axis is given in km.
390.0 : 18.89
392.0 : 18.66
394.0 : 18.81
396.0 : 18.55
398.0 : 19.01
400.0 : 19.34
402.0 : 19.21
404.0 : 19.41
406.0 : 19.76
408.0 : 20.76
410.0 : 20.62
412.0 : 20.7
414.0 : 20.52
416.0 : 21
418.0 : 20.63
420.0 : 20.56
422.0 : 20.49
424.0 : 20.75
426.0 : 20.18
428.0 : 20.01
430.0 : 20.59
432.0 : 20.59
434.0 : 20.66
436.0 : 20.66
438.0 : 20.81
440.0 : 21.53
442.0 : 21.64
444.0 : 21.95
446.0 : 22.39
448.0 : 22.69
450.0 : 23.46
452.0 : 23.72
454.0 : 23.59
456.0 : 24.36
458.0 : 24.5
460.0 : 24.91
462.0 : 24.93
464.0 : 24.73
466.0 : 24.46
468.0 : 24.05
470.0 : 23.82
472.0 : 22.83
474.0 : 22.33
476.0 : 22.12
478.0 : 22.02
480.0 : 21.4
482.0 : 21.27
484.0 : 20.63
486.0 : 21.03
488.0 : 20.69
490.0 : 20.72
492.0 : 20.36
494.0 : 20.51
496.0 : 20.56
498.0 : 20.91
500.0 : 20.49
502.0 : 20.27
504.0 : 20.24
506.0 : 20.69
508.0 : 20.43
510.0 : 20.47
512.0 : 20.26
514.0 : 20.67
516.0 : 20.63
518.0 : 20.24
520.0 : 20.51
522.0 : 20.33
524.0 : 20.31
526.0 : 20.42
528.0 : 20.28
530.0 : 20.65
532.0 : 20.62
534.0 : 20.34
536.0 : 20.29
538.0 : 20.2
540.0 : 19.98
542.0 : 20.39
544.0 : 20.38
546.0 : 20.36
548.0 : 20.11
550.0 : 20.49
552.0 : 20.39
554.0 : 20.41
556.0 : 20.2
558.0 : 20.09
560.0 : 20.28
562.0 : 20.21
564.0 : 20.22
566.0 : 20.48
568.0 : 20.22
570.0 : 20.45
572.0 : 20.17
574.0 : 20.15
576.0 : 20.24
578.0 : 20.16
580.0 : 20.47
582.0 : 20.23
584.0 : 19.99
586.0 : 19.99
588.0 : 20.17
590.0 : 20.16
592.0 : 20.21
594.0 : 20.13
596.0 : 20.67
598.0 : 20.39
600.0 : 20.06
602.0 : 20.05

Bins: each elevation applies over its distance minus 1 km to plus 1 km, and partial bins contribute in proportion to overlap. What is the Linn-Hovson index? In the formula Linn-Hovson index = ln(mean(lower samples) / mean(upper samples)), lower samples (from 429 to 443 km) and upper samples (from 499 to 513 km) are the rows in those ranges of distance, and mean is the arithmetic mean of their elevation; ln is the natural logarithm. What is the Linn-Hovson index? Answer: 0.025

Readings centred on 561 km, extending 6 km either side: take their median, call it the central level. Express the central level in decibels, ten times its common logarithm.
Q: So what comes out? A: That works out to 13.1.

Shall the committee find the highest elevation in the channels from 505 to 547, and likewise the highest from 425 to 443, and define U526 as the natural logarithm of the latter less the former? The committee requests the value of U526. -0.1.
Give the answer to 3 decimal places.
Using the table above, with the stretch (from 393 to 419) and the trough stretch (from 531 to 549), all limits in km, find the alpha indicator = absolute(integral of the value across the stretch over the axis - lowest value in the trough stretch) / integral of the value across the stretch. 0.961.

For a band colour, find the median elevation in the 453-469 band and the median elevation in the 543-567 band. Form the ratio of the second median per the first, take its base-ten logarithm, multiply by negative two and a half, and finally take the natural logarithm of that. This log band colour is -1.6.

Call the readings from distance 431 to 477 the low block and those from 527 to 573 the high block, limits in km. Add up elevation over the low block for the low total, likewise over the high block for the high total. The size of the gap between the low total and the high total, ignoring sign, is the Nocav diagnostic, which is 60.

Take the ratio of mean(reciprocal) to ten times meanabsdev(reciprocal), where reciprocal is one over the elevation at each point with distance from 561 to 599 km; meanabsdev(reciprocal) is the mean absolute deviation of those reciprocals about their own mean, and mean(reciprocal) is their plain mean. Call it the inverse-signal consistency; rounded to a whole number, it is 16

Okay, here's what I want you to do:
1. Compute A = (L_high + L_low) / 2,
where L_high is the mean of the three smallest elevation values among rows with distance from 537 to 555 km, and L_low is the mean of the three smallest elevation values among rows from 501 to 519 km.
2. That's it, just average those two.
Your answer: 20.2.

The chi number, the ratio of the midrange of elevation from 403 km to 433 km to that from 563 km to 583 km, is 0.99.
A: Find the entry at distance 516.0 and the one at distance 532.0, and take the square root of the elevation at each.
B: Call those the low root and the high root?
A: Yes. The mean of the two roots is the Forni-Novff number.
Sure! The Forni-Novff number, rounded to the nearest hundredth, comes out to 4.54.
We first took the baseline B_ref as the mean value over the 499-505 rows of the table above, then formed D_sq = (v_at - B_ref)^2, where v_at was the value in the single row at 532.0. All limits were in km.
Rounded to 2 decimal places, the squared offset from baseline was 0.08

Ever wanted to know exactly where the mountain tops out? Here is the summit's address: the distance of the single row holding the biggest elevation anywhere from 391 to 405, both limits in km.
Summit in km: 404.0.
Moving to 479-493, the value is 480.0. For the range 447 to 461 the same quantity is 460.0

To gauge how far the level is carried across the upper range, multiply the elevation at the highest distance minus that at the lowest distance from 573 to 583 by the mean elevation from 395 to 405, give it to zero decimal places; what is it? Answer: 2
